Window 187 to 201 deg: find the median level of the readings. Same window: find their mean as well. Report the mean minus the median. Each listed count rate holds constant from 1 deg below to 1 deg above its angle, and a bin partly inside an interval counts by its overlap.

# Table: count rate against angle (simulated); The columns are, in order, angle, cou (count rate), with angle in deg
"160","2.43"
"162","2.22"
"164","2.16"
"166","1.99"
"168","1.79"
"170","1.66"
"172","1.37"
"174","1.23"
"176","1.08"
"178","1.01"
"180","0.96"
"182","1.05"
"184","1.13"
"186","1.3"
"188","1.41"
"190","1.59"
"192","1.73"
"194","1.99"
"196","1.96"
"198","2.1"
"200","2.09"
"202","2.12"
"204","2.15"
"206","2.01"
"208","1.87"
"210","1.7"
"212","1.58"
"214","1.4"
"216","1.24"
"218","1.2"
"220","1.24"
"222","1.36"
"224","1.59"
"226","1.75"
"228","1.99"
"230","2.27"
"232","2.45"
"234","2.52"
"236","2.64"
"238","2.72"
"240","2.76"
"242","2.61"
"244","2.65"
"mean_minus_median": -0.12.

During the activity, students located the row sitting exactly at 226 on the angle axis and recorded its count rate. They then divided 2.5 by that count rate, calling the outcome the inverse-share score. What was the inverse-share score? 1.43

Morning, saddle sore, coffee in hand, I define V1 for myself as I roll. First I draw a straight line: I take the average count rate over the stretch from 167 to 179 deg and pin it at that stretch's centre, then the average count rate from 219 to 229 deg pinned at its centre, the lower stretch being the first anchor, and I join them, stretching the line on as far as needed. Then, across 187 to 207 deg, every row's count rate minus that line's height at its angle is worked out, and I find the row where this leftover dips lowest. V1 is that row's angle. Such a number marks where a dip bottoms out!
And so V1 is 188 deg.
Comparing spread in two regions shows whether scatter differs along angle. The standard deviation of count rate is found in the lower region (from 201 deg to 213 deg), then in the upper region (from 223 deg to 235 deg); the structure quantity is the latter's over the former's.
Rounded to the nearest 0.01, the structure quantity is 1.65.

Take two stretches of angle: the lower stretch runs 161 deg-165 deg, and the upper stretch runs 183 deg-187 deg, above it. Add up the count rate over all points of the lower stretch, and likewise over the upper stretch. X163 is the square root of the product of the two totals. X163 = 3.3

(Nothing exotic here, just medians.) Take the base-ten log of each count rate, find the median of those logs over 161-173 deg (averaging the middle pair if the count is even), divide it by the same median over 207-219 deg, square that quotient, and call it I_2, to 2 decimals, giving 2.56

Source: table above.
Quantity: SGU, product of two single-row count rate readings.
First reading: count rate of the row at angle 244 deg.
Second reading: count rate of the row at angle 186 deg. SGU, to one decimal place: 3.4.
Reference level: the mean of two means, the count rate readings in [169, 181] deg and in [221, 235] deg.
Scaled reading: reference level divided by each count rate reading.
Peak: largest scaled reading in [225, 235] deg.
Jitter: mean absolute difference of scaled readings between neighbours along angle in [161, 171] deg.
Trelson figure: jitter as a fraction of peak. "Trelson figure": 0.07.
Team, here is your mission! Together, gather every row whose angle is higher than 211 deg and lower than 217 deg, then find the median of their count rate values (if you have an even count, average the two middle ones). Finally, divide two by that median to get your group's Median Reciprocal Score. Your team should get 1.4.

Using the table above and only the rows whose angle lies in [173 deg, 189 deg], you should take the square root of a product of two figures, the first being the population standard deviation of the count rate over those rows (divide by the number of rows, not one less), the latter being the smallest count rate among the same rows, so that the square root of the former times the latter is 0.373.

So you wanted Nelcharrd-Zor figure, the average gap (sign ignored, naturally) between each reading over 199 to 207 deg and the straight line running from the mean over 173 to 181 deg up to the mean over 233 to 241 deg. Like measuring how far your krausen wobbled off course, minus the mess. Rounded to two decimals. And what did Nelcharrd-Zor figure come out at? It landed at 0.33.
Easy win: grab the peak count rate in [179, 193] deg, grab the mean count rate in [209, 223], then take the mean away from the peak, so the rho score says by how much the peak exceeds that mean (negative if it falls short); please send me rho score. 0.3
